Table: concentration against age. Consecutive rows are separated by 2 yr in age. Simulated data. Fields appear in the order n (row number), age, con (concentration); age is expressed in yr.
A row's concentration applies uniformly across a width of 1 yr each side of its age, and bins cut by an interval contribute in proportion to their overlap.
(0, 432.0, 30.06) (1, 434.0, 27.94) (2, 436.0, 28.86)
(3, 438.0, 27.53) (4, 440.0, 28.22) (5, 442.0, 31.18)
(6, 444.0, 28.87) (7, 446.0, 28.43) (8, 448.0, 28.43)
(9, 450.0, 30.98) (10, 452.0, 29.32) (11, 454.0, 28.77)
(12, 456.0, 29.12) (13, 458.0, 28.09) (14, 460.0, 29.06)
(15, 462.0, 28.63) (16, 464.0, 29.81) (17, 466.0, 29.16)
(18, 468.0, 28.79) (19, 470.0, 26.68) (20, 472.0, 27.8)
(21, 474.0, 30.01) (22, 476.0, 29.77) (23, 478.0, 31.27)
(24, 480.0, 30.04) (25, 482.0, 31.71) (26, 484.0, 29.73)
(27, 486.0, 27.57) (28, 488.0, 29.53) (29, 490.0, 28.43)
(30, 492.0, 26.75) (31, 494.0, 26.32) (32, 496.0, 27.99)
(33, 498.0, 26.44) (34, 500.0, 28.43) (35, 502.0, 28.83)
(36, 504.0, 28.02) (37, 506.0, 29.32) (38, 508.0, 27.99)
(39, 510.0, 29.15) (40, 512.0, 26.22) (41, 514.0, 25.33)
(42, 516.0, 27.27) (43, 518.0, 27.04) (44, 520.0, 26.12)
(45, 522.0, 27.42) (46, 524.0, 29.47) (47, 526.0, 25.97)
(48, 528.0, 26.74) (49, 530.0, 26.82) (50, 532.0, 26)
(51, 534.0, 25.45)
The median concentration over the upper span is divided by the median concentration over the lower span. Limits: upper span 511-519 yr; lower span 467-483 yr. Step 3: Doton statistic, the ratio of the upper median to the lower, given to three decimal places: 0.891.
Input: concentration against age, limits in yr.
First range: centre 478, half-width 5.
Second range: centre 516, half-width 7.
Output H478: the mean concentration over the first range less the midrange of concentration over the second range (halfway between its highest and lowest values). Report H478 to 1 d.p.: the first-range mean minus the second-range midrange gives 3.3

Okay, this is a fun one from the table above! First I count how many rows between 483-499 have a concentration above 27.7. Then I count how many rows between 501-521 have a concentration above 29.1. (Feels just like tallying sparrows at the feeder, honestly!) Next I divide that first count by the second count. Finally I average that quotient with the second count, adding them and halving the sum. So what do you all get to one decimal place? 2.0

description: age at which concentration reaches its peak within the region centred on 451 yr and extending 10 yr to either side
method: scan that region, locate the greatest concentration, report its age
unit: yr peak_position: 442.0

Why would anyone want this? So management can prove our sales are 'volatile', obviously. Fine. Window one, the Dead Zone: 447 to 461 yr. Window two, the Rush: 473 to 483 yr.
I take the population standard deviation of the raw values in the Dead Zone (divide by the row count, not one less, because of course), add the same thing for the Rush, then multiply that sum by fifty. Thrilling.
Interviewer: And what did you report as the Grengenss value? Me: 82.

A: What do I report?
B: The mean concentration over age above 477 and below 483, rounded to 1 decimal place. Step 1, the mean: 31.0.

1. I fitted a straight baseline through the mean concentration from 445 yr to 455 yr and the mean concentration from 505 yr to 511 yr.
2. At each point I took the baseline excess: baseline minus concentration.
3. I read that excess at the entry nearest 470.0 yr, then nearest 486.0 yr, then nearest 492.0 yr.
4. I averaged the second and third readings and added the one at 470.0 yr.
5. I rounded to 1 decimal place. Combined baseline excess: 4.2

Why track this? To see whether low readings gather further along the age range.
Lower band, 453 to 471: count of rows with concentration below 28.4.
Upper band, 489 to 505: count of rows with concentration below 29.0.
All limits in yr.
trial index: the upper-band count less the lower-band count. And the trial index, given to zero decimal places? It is 6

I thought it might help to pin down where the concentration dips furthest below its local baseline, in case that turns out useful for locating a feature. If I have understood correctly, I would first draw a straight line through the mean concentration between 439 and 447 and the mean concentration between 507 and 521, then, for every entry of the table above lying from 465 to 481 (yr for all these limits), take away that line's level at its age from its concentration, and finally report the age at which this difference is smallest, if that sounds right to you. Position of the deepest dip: 470.0 yr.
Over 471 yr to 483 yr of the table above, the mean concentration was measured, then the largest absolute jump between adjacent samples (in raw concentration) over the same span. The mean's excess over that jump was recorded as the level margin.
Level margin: 27.9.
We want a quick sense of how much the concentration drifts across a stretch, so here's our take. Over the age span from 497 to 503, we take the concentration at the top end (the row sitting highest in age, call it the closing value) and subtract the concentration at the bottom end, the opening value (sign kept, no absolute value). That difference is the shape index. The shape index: 2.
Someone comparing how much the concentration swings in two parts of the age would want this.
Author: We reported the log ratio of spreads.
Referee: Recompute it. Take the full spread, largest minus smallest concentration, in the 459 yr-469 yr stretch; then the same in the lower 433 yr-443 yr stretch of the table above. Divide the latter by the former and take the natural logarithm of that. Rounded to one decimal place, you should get 1.1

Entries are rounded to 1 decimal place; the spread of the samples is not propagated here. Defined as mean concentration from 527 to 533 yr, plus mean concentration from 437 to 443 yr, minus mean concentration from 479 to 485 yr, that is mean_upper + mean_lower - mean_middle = 25.0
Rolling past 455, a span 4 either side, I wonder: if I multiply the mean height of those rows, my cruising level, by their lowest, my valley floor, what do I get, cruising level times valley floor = 810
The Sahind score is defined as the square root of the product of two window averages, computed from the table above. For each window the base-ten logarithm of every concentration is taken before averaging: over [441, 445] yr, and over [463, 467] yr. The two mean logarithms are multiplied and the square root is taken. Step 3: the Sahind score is 1.473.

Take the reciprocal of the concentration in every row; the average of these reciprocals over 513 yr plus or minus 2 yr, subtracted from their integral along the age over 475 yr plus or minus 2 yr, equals 0.095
